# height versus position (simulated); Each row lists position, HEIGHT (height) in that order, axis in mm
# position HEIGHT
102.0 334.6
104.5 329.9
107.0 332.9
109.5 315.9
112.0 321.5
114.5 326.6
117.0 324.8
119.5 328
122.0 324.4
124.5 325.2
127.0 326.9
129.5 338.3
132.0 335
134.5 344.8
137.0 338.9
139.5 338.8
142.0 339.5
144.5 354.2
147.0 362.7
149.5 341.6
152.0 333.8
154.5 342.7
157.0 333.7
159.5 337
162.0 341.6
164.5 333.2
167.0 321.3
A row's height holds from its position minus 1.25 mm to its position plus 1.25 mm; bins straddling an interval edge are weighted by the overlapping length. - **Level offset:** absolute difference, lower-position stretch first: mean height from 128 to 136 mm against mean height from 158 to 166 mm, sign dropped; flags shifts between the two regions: 2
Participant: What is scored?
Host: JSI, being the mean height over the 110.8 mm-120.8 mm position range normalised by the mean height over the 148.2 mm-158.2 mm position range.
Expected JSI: 0.962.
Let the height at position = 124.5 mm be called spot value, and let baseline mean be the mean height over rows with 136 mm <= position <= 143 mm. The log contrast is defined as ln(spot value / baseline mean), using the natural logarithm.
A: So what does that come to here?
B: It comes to -0.042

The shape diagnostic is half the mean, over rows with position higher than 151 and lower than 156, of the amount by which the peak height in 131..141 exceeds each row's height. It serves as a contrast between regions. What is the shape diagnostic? 3.3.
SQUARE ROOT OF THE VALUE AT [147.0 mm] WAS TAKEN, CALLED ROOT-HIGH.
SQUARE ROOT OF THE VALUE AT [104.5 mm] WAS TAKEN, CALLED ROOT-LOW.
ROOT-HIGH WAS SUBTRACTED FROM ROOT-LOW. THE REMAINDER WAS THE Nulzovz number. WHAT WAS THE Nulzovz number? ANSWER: -0.9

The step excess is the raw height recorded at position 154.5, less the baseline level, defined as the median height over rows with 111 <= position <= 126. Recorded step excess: 18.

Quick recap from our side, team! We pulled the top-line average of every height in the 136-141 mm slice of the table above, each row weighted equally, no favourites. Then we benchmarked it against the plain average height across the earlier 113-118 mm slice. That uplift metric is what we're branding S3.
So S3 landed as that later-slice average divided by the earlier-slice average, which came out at 1.04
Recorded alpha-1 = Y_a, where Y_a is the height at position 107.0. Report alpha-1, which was 332.9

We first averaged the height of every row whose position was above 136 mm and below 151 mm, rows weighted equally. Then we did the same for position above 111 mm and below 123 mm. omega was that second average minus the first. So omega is -21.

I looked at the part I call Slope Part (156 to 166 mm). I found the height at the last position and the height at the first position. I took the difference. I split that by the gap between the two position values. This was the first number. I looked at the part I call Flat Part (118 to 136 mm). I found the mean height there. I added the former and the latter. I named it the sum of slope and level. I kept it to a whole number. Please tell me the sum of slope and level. 332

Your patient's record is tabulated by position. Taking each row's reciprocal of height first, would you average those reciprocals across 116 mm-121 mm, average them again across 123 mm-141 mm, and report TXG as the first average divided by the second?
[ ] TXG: 1.03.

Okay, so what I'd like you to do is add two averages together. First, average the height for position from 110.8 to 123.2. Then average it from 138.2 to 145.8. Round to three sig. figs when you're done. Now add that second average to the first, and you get 669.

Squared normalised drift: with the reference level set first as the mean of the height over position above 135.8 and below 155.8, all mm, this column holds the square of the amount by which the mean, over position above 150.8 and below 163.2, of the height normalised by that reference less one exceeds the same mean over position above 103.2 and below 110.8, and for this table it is 0.0011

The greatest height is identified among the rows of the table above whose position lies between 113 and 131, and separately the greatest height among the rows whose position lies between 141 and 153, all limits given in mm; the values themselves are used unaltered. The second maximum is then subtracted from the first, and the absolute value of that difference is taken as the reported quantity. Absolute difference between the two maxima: 24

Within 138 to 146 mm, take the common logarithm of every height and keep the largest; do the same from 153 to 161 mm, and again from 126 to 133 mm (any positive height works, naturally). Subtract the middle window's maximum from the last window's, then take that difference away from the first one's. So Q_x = 2.55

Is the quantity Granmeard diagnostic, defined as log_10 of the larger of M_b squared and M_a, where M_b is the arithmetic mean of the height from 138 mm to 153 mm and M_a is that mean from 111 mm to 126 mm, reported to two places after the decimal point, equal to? 5.08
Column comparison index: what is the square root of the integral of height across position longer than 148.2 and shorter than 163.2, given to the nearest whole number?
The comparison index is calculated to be 71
